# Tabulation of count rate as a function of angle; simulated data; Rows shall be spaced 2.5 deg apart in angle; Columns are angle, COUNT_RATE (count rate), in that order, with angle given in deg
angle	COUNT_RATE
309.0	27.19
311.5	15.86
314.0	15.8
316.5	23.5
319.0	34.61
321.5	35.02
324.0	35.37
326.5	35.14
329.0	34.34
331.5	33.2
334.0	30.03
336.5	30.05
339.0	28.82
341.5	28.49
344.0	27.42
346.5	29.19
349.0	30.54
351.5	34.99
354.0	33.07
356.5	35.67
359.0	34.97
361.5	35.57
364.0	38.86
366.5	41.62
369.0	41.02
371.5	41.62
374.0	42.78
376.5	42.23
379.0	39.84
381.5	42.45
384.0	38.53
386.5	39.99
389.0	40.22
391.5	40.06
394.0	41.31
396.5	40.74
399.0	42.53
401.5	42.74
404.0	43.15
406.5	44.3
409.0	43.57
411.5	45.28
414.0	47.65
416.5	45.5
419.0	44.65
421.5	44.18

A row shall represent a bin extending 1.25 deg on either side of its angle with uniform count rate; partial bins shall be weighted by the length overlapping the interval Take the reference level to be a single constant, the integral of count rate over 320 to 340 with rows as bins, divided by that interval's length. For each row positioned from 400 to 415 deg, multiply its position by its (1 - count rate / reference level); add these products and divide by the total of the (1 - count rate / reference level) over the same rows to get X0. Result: 408.3 deg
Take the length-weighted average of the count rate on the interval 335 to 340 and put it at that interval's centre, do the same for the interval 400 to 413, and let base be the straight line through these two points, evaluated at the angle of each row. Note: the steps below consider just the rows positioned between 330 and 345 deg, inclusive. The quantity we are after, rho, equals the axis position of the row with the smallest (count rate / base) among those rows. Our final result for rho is 344.0 deg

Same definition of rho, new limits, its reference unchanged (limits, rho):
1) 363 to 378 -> 364.0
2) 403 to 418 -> 409.0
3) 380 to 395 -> 391.5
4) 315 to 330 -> 316.5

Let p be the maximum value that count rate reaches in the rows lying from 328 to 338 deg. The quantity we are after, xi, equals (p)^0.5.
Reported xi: 5.86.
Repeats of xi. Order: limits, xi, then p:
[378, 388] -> 6.52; 42.45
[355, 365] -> 6.23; 38.86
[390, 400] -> 6.52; 42.53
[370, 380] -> 6.54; 42.78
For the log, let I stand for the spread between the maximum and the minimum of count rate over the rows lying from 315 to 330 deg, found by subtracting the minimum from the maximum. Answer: 11.9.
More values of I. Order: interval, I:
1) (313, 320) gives 18.8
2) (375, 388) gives 3.9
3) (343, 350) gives 3.1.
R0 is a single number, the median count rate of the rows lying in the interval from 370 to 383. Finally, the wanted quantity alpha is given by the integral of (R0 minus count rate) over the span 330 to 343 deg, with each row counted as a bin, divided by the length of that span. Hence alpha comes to 12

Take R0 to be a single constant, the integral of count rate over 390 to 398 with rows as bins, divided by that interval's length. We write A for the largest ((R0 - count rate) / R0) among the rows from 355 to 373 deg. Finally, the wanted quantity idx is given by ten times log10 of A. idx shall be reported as -8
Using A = 0.14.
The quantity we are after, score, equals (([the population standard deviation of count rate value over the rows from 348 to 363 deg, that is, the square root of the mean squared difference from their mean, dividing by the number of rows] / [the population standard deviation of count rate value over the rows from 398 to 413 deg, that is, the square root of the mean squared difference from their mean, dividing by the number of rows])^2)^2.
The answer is 14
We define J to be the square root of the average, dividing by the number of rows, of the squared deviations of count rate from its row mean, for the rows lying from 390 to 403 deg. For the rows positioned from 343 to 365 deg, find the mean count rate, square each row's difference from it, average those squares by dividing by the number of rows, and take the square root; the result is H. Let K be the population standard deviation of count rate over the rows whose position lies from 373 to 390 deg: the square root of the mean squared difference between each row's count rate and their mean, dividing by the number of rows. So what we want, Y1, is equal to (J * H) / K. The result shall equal 2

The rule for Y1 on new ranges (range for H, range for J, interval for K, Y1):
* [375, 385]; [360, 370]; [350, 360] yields 4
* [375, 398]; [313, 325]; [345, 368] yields 3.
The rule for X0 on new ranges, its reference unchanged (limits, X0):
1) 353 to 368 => 363.1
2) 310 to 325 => 312.1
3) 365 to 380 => 372.7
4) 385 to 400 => 393.2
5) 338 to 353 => 342.5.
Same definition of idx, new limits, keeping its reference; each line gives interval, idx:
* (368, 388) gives -13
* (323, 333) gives -7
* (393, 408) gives -39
